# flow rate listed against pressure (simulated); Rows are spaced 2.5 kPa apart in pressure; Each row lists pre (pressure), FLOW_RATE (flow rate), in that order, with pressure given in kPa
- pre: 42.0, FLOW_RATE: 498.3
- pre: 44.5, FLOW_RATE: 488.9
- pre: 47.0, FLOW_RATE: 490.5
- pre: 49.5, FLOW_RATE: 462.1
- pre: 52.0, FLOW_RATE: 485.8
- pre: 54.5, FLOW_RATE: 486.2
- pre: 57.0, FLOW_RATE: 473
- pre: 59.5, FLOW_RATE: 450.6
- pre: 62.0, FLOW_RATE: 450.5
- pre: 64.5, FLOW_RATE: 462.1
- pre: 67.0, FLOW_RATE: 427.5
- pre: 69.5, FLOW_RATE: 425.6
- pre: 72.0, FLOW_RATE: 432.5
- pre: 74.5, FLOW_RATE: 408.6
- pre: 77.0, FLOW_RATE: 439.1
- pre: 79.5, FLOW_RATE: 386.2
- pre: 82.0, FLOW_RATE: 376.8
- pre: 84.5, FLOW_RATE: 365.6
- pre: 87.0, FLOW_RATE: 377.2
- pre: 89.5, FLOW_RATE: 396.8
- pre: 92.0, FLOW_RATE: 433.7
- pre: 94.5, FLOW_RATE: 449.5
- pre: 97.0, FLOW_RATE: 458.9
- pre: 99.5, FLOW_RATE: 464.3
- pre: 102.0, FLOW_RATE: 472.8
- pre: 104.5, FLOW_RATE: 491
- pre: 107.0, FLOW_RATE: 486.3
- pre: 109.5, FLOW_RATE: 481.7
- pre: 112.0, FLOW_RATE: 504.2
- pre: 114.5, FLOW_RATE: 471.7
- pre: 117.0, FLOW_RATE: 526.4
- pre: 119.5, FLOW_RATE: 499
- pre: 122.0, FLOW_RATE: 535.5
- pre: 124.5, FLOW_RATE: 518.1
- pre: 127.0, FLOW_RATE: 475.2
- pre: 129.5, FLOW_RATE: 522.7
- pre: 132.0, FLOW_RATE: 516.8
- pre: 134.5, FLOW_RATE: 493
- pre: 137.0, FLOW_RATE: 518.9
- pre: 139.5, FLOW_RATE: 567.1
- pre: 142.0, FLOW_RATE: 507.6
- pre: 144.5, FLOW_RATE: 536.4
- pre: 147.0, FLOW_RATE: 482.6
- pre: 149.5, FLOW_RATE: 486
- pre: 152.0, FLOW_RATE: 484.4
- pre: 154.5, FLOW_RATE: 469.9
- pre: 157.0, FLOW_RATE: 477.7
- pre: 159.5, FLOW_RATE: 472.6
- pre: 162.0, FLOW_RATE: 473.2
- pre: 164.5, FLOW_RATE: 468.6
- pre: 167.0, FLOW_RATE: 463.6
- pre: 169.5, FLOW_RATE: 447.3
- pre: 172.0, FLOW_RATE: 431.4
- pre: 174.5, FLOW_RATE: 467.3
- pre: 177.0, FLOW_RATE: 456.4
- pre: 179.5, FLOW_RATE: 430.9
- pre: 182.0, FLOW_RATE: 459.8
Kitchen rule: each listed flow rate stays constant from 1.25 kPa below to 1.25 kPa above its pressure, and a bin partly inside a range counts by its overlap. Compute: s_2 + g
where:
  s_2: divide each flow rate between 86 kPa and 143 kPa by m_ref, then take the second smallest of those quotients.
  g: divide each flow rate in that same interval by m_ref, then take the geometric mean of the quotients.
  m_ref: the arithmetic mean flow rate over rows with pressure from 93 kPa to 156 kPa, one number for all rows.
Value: 1.77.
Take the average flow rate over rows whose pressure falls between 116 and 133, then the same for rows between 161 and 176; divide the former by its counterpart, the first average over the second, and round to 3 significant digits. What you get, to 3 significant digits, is 1.12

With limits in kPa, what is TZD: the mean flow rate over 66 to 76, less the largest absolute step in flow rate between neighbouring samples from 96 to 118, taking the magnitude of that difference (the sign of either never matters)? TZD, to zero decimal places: 369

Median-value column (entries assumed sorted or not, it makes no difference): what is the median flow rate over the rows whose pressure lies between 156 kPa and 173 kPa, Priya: 469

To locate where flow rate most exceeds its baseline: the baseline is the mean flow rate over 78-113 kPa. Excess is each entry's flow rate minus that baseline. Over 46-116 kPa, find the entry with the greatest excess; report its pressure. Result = 112.0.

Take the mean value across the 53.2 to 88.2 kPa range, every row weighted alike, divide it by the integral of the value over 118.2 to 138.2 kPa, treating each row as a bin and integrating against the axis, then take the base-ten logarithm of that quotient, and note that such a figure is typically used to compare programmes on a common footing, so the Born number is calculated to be -1.38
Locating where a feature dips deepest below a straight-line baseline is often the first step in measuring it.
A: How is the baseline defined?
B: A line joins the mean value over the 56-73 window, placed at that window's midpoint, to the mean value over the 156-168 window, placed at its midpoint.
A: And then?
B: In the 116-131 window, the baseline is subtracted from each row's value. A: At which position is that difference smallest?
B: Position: 127.0 kPa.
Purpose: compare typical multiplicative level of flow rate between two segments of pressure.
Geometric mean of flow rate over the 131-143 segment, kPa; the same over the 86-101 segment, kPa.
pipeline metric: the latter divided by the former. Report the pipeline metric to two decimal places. 0.82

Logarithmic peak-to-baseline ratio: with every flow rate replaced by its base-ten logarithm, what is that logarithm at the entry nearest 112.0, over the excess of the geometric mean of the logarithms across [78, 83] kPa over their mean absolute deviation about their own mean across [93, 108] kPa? 1.05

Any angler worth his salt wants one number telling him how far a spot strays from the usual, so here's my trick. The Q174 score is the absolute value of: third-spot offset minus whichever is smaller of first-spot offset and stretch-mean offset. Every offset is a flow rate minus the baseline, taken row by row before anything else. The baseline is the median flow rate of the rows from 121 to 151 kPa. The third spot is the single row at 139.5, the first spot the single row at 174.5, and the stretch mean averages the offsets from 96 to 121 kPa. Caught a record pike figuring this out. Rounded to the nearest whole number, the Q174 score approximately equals 100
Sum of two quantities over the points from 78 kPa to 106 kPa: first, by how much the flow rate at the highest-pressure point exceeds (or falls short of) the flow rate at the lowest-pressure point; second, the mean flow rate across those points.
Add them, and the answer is 530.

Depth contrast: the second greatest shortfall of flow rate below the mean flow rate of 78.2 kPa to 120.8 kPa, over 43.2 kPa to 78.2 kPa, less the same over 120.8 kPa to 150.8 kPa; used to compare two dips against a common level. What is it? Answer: 57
